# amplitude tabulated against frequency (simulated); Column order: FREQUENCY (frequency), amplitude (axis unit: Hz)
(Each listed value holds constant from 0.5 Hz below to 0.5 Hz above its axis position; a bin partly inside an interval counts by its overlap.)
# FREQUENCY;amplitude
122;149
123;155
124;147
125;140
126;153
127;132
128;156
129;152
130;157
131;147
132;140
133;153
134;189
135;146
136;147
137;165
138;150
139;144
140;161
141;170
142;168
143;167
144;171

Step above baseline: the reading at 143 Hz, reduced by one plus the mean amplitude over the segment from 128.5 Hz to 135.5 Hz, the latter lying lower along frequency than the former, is 11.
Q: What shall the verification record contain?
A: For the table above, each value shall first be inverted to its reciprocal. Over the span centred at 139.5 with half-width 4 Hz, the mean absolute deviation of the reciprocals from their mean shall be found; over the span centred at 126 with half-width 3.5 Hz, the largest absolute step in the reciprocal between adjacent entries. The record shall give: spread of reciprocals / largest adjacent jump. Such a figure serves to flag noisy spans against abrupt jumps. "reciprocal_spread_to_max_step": 0.32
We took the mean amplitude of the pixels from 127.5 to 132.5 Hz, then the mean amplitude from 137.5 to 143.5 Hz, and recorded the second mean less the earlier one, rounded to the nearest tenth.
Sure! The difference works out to 9.6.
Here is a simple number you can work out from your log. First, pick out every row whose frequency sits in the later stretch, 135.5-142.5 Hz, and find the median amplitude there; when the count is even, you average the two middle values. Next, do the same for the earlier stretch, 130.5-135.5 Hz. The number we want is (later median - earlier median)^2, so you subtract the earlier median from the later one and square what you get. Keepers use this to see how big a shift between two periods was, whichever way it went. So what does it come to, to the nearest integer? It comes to 196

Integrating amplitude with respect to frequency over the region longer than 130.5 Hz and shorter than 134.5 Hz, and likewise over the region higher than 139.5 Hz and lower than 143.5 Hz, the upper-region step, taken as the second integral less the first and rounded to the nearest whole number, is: 37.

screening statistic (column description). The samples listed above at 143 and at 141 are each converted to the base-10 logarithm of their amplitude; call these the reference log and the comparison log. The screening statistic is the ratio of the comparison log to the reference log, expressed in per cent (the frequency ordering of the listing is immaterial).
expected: 100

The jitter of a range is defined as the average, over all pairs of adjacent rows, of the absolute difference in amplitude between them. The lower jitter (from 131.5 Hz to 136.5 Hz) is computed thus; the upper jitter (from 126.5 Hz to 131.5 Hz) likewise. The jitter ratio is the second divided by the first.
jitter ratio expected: 0.46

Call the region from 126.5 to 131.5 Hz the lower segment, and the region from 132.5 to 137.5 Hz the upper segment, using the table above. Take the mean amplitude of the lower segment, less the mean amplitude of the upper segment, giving -11.2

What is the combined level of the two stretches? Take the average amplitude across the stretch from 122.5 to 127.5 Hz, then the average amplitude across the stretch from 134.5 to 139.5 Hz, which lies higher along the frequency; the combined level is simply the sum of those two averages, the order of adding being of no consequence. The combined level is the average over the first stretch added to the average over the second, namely 296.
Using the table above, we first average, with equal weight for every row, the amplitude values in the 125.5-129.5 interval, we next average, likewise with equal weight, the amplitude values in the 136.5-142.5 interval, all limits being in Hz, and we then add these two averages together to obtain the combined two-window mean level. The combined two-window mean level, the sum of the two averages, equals 308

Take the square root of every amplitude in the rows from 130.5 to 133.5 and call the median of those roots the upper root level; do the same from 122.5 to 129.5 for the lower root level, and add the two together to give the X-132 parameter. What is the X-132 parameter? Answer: 24.5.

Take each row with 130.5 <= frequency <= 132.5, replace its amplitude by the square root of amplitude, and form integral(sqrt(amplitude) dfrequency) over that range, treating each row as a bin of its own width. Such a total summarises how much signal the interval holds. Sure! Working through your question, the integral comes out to 24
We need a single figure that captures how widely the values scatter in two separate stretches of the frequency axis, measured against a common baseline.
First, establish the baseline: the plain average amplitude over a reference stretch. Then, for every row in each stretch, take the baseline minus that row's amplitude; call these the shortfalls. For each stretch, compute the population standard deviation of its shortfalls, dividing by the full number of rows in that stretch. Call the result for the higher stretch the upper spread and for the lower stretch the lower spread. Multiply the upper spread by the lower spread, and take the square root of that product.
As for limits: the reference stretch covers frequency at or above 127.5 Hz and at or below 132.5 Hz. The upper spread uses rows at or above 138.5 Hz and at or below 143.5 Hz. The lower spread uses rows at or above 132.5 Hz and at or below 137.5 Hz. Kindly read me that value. 12.3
